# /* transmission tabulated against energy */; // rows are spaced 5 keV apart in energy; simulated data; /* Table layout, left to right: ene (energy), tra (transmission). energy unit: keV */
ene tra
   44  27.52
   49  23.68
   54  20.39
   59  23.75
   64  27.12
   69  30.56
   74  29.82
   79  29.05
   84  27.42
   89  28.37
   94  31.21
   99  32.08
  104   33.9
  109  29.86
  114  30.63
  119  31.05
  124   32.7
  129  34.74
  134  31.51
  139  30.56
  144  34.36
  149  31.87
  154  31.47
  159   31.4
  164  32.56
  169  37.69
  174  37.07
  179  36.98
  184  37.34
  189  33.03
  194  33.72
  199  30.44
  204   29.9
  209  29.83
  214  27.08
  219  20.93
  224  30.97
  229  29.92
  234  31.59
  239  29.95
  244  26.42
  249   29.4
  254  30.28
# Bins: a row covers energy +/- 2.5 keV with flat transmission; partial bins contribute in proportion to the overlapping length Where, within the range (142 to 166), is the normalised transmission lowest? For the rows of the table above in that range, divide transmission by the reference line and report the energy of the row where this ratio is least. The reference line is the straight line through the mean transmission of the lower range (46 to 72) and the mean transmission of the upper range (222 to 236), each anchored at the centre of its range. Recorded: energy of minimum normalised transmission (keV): 159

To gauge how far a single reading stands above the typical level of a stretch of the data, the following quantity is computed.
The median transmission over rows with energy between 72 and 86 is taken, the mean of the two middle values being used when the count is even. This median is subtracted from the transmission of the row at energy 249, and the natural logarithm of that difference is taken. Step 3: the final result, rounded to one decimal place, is -1.0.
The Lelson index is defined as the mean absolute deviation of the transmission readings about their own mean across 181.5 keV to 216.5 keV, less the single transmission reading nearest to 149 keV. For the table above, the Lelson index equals -29.2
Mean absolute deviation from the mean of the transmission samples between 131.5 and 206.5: 2.3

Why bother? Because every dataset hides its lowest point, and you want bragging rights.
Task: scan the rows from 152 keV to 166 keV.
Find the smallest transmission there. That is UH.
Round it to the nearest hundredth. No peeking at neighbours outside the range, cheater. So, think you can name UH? 31.40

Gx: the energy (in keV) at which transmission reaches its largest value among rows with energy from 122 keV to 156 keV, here 129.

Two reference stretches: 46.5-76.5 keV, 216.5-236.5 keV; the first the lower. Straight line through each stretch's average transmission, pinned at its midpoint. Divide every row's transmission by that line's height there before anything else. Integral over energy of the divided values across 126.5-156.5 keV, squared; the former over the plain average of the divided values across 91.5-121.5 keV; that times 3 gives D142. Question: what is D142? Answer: 3267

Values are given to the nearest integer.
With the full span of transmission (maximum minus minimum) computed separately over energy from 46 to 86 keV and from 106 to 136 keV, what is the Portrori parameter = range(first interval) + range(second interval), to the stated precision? 15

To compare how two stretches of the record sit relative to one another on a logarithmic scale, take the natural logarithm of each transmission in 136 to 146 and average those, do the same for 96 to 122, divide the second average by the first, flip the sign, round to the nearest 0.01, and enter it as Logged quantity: -0.99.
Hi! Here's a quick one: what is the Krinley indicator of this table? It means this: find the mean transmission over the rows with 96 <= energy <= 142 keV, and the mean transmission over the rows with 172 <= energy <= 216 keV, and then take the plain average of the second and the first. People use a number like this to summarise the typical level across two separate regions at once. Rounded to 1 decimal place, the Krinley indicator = 32.4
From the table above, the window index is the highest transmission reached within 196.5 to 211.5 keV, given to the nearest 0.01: 30.44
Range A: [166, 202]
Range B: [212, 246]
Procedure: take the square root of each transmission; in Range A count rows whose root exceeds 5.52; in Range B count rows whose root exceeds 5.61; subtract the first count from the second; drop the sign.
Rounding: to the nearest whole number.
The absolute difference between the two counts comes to 5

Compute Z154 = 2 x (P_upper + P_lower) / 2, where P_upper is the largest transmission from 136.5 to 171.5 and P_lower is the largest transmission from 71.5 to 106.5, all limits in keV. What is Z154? 71.6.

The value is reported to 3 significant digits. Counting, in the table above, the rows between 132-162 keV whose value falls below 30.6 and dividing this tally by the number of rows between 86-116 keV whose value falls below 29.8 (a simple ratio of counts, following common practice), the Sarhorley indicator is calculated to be 1.00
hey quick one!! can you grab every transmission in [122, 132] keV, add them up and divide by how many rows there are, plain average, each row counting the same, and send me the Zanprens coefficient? 33.7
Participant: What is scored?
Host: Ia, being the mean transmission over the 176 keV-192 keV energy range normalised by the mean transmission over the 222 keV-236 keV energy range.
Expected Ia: 1.16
